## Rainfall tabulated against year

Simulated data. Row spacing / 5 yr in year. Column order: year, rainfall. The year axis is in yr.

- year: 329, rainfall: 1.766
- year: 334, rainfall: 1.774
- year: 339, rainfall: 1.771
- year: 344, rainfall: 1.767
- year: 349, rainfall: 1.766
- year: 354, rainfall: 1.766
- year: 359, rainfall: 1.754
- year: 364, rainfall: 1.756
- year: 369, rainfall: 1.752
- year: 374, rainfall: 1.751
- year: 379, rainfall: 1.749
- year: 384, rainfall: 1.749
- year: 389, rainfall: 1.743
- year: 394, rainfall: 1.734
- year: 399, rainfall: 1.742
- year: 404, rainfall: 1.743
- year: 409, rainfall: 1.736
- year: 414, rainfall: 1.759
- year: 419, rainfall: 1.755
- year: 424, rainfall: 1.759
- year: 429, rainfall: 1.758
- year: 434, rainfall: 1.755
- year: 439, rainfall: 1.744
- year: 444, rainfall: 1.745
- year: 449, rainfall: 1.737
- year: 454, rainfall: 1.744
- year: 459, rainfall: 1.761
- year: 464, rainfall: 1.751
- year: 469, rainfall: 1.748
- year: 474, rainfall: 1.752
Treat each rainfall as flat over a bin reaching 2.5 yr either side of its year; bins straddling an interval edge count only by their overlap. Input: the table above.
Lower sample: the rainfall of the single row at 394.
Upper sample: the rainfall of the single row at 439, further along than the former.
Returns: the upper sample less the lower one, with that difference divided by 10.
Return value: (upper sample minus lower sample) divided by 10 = 0.0010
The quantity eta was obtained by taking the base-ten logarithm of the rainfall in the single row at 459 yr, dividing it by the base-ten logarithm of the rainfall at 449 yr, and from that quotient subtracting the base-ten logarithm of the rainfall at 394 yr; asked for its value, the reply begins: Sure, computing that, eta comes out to 0.786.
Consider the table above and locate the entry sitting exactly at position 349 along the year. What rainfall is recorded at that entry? 1.766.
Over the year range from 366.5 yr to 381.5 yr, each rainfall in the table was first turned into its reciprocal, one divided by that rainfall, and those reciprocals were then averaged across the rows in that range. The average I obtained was 0.571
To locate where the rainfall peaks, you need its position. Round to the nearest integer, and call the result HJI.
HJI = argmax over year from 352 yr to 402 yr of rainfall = 354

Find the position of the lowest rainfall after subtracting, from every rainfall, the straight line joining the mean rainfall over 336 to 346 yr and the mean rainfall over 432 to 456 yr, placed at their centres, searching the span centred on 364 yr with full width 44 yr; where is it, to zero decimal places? 379 yr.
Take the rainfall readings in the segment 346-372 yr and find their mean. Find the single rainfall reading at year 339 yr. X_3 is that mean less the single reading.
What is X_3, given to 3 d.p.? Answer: -0.012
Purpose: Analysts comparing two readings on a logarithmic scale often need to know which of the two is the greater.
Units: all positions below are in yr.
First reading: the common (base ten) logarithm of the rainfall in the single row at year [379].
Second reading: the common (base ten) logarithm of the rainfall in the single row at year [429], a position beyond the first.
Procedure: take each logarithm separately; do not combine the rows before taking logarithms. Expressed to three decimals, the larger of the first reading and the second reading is 0.245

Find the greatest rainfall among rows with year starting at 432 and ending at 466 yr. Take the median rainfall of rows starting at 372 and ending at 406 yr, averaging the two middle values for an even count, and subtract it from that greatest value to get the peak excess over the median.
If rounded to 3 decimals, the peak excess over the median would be 0.018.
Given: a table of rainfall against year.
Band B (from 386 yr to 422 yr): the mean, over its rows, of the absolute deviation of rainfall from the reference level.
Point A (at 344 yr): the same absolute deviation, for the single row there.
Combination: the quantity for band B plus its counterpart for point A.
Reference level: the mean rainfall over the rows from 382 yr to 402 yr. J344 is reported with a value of 0.032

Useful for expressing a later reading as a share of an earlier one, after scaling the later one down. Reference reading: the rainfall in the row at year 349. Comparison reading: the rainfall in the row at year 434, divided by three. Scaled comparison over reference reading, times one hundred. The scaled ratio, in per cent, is 33.1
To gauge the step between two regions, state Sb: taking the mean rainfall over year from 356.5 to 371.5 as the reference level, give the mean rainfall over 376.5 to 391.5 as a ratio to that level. 1.00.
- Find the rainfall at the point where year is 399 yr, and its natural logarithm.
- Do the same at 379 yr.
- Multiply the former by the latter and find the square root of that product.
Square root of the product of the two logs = 0.557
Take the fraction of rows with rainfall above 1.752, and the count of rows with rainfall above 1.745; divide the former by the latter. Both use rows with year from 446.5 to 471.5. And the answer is 0.07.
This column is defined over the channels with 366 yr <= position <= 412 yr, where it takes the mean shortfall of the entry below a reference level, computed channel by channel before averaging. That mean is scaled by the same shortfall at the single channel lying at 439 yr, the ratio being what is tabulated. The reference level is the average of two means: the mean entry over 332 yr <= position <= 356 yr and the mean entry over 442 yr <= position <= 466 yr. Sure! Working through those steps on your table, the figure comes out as 1.0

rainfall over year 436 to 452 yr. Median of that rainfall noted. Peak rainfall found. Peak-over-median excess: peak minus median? 0.0010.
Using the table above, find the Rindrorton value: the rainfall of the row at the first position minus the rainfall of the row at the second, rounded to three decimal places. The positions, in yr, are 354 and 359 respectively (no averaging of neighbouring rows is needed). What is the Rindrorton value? 0.012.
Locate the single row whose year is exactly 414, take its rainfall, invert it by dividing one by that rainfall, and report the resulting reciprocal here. 0.569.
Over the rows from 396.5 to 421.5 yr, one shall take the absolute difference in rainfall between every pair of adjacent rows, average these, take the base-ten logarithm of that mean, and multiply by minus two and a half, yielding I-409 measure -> 5.14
